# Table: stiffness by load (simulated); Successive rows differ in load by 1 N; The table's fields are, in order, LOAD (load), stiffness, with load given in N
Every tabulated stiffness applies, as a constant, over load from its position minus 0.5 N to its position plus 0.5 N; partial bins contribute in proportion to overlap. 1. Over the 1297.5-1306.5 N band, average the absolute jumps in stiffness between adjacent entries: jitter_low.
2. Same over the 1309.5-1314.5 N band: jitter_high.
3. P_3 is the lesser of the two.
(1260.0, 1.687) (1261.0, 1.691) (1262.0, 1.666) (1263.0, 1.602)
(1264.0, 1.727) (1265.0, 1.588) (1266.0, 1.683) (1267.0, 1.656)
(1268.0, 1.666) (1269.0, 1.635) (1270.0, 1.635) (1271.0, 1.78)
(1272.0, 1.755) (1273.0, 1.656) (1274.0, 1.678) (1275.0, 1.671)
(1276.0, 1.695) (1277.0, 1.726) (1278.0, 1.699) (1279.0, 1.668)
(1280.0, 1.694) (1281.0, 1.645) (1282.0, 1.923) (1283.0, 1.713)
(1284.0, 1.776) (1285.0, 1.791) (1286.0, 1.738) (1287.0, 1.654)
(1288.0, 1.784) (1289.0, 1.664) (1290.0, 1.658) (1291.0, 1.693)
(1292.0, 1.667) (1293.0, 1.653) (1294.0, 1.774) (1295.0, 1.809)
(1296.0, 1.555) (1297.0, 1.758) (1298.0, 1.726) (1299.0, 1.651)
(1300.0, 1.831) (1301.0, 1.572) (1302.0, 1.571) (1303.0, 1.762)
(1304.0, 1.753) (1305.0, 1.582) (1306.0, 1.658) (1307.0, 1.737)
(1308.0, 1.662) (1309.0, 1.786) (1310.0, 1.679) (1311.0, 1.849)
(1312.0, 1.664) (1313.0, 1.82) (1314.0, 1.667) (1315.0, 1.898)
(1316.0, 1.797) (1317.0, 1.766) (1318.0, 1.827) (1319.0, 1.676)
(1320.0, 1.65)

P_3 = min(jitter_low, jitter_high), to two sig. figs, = 0.12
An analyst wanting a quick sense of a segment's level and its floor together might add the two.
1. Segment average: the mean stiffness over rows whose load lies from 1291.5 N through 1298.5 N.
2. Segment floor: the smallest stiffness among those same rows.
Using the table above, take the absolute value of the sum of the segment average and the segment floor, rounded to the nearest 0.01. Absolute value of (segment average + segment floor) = 3.26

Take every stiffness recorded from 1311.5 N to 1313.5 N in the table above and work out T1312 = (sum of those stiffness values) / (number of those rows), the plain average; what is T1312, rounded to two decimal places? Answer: 1.74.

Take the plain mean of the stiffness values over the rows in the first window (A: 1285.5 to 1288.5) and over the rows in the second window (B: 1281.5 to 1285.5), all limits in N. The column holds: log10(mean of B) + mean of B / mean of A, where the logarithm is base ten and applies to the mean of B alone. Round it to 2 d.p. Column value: 1.30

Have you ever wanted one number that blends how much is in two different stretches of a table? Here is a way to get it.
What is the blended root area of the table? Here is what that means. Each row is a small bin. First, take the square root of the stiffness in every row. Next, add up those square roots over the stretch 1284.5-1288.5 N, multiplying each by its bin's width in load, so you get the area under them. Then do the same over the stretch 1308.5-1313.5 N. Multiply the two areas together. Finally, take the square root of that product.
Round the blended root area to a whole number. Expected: 6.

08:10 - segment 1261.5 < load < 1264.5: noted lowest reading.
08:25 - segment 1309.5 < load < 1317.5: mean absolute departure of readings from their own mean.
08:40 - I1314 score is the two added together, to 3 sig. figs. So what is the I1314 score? 1.68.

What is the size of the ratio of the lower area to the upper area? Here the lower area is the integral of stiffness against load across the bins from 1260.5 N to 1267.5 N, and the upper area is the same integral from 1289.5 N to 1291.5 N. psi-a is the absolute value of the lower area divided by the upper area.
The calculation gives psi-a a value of 3.5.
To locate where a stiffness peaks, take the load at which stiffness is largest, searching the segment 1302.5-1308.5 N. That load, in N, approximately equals 1303.0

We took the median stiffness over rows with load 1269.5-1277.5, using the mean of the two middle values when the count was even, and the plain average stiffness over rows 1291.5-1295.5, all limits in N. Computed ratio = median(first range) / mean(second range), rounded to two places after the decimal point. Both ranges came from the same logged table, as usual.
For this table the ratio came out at 0.98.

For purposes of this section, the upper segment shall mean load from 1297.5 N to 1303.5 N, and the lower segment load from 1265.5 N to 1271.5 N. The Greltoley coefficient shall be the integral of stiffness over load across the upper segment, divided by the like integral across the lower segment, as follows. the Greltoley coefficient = 1.01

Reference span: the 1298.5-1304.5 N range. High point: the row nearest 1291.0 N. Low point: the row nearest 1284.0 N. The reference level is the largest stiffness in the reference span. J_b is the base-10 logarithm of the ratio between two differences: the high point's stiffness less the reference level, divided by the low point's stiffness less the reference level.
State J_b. 0.40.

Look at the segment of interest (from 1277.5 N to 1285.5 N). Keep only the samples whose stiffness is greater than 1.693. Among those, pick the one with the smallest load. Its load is 1278.0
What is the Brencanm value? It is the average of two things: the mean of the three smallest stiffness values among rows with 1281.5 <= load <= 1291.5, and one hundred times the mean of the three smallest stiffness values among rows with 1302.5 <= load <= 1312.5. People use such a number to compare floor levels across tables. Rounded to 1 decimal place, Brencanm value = 82.5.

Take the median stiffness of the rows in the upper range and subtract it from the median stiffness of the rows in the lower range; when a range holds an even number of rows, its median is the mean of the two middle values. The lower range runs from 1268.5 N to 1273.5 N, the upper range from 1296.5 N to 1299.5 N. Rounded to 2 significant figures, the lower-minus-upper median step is -0.070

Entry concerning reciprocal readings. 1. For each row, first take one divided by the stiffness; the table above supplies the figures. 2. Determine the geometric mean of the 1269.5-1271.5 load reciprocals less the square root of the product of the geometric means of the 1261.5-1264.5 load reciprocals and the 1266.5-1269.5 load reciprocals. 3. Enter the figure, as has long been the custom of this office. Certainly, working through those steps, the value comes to -0.02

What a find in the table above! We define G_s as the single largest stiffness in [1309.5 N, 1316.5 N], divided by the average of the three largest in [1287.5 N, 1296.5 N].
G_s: 1.06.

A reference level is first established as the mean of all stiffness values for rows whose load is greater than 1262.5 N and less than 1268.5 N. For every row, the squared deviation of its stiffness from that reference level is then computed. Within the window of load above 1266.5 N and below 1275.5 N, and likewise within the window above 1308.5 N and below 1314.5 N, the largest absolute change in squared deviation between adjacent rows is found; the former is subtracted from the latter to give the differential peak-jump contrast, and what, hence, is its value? 0.02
